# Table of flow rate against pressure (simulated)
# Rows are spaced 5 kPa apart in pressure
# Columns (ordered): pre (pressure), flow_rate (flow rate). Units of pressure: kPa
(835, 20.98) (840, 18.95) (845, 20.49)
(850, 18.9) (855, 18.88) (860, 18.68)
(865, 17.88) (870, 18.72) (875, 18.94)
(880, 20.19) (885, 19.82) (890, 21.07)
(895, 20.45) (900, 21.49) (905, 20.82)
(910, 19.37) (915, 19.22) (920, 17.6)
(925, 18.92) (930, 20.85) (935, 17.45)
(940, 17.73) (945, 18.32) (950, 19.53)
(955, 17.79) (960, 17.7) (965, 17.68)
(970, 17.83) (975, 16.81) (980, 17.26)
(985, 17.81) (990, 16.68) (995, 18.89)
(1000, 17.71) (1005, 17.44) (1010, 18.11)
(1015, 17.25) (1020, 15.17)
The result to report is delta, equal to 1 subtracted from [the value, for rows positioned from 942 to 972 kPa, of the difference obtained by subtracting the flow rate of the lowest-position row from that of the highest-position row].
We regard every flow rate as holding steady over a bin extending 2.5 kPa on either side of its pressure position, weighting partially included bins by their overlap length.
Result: -1.5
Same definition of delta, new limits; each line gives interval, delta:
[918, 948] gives -0.3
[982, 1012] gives -0.7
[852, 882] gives 0.3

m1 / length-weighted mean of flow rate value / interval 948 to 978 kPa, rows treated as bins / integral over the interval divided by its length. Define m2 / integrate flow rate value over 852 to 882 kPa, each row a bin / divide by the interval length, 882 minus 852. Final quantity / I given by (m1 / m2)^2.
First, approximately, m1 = 17.85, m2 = 18.9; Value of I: 0.90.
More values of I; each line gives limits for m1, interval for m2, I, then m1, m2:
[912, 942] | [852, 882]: 0.98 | 18.66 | 18.9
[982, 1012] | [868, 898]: 0.80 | 17.76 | 19.9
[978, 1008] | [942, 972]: 0.95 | 17.65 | 18.1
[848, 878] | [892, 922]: 0.88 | 18.69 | 19.9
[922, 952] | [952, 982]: 1.14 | 18.77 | 17.5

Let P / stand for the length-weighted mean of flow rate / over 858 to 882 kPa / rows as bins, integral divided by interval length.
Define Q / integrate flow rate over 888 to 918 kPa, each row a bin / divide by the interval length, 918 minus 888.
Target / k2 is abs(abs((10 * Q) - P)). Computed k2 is 185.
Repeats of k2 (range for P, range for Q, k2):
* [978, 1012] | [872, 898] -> 183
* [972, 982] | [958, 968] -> 160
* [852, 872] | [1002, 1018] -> 157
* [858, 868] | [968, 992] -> 155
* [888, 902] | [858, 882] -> 168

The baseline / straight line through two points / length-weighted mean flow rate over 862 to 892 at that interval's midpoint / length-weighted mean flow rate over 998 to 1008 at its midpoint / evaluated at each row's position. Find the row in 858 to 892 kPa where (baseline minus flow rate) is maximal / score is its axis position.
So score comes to 865 kPa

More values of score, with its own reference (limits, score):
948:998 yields 975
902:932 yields 920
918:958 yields 920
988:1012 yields 990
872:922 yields 920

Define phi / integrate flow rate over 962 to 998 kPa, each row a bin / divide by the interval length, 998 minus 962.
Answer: 17.6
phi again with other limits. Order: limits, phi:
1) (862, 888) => 19.1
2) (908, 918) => 19.2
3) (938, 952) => 18.5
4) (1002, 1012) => 17.8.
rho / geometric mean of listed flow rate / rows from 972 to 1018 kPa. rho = 17.5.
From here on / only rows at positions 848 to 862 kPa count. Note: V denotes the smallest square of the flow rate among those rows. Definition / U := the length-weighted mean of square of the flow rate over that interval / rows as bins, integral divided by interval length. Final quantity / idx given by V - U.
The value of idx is -5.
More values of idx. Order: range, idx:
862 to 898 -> -65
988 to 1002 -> -39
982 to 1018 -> -34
